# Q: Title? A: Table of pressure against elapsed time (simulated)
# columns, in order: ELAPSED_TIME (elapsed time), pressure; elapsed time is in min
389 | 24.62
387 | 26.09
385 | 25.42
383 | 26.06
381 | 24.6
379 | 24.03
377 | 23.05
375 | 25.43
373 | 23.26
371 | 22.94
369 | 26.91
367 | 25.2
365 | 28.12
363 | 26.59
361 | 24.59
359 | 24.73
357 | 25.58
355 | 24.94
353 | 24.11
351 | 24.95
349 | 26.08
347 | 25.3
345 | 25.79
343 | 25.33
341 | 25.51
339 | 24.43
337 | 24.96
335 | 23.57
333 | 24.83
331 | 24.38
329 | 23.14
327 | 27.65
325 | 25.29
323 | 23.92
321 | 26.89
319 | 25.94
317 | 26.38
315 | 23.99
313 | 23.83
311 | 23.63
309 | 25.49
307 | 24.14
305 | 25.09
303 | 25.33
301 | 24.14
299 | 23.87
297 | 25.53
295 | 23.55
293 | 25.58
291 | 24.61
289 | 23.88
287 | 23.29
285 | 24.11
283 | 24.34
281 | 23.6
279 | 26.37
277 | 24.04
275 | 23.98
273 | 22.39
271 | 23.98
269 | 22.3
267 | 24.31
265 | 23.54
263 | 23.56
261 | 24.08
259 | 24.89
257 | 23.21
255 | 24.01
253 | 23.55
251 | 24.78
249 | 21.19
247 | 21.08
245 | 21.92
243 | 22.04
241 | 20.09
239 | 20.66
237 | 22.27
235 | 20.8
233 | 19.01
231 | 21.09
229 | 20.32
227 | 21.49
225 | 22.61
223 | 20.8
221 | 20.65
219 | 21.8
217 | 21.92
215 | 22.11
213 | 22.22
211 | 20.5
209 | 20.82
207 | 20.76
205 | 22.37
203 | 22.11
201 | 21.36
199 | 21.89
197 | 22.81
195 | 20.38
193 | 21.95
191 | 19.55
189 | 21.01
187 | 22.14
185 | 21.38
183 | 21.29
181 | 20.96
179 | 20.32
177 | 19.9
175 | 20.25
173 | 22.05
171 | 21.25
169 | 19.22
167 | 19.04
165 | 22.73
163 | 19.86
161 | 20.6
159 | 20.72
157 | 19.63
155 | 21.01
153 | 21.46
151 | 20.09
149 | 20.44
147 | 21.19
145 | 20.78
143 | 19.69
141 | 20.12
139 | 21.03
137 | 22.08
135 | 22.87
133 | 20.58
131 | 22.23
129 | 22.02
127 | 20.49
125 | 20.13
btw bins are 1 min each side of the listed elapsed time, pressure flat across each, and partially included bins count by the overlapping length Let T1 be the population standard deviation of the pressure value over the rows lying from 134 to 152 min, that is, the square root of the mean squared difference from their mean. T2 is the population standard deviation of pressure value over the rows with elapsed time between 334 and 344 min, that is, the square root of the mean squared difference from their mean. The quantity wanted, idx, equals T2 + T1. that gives 1.66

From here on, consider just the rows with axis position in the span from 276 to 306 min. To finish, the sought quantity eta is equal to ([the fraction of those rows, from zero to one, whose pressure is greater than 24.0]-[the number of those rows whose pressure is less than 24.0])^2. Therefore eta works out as 19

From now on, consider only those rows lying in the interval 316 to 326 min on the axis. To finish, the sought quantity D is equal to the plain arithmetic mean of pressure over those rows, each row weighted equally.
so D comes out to 25.7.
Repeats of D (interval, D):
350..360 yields 24.9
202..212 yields 21.3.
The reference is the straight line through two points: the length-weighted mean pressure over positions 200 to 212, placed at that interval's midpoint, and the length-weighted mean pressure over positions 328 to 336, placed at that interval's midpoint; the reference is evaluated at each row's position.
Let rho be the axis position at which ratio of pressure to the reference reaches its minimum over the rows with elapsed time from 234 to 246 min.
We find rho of 241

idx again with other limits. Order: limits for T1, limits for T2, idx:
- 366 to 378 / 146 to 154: 2.04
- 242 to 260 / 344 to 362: 1.97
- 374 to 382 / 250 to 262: 1.47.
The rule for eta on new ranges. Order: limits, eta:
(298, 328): 19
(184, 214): 225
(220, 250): 225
